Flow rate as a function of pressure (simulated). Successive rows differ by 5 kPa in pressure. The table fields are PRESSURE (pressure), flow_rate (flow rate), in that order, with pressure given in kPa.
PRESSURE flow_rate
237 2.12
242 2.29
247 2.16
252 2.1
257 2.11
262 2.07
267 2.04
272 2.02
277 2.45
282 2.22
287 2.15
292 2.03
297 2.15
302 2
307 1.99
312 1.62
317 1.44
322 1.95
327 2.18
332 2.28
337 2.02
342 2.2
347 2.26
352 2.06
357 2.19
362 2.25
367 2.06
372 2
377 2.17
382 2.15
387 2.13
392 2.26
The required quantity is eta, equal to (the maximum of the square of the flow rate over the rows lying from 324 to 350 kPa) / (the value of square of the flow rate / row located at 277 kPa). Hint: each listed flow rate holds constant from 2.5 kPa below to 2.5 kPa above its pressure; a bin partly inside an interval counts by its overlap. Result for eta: 0.9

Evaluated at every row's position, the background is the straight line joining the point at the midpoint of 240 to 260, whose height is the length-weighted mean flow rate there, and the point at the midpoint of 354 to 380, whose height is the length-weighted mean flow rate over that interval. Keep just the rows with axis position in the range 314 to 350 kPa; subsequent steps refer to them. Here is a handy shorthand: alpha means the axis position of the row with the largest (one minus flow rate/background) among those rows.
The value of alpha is 317 kPa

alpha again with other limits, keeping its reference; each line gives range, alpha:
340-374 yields 372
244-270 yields 267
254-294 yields 272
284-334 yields 317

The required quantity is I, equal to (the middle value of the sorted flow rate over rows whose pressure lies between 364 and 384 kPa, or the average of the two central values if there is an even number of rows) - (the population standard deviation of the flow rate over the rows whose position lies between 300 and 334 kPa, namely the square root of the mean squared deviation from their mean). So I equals 1.8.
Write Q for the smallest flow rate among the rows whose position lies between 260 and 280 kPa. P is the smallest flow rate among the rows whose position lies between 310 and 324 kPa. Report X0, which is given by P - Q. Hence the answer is -0.58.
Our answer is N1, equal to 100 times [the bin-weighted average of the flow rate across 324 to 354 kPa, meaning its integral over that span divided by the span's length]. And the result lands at 216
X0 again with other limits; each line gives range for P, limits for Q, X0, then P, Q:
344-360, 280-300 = 0.03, 2.06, 2.03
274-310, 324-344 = -0.03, 1.99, 2.02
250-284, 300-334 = 0.58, 2.02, 1.44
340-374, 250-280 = -0.02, 2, 2.02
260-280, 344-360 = -0.04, 2.02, 2.06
